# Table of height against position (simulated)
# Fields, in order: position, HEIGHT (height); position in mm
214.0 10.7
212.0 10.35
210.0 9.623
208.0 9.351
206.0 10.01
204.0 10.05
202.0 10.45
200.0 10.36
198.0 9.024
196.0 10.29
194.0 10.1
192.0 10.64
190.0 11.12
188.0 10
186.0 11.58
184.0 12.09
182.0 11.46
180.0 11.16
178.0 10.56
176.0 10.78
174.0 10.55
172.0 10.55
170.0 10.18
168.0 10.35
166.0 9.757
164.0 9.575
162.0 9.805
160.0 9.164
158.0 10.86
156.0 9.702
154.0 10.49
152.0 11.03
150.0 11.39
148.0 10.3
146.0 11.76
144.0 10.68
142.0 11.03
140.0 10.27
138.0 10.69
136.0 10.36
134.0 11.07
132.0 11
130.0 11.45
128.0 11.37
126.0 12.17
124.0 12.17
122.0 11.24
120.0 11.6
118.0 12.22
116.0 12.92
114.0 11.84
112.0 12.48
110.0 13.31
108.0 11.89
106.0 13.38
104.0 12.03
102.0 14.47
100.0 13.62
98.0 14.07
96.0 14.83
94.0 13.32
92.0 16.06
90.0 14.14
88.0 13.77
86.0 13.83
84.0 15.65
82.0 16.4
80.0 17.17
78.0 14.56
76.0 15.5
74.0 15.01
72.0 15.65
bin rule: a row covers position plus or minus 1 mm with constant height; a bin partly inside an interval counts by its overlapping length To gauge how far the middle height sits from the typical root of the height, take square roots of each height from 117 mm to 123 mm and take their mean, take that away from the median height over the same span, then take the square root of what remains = 2.86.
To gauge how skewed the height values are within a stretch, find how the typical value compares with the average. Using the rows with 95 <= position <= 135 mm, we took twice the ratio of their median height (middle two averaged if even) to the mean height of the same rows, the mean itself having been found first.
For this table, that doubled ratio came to 1.95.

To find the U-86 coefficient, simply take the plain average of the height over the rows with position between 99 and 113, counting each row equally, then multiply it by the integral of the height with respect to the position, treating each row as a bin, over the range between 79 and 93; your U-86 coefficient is 2788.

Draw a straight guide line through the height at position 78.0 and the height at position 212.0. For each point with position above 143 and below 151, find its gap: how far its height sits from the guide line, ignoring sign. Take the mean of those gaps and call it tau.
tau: 1.36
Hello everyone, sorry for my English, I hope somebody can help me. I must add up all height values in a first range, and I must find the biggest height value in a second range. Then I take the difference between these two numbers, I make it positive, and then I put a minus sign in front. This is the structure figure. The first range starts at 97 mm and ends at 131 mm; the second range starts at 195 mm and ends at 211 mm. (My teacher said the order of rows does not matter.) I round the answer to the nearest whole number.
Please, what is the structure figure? -202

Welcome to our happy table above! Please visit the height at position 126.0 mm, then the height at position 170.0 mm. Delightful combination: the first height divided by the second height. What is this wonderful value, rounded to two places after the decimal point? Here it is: 1.20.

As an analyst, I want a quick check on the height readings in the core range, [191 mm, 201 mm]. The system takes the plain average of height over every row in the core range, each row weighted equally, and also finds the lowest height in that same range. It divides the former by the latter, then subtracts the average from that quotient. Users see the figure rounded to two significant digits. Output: -9.0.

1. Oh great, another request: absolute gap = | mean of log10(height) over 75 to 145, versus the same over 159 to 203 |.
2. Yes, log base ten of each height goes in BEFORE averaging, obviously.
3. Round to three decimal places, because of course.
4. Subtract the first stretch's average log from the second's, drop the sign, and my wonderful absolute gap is 0.090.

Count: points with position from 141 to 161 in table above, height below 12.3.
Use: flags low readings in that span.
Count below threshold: 10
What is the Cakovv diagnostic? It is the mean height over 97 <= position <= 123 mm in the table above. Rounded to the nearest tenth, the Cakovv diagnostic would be 12.7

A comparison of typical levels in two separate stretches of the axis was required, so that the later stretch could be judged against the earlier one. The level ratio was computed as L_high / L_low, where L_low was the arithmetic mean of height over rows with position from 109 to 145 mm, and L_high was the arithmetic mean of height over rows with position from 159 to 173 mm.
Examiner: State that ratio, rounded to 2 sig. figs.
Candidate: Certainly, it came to 0.86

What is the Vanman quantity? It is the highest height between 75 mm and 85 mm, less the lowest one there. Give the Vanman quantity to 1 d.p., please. 2.6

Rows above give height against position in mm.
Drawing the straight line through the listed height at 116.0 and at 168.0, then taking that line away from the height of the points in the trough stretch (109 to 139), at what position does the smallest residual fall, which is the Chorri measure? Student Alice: 136.0 mm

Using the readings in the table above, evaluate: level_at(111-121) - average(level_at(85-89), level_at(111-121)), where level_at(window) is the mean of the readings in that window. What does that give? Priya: -0.79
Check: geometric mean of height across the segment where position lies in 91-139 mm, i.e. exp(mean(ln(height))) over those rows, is 12.4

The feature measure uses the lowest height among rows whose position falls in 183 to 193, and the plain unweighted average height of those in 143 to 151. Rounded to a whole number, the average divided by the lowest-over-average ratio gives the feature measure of 12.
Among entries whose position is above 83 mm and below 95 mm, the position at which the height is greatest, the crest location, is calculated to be 92.0 mm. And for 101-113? 102.0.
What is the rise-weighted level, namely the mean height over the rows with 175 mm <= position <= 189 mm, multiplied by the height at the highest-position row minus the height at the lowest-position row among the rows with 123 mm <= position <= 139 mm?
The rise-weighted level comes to -16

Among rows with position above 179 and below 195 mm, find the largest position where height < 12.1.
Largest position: 194.0 mm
